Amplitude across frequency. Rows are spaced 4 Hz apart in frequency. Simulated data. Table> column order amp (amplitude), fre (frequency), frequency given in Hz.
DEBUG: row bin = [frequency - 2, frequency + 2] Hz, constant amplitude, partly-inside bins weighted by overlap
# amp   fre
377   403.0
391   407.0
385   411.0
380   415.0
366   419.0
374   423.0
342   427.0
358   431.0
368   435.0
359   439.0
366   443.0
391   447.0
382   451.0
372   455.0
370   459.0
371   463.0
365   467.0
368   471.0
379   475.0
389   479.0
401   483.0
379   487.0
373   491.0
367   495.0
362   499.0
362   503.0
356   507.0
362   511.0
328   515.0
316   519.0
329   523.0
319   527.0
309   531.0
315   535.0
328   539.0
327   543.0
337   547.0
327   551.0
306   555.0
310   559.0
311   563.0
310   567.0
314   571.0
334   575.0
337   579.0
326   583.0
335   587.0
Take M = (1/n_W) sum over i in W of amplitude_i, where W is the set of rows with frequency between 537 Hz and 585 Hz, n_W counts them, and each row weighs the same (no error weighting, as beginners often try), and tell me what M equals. 322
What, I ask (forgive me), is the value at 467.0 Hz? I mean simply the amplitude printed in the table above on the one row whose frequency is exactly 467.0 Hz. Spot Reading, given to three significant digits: 365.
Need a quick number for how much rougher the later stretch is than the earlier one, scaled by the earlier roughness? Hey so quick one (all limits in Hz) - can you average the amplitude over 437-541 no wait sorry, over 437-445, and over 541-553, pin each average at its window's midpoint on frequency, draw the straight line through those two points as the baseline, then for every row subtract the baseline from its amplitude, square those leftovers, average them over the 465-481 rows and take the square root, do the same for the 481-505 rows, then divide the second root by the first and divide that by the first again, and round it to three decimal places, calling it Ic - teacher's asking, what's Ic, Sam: 0.048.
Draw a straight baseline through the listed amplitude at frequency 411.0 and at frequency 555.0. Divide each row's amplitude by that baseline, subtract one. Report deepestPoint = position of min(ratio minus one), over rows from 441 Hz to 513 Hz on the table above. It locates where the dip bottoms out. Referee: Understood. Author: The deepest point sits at 443.0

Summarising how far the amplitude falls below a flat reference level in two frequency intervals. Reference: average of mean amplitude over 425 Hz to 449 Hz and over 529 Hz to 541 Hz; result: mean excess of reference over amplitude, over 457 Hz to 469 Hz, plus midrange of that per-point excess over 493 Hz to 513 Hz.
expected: -49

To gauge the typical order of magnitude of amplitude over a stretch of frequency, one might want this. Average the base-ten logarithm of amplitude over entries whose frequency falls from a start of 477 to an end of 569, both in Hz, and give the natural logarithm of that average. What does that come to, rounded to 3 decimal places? 0.928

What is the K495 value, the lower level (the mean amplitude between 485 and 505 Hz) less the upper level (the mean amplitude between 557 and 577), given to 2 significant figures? 53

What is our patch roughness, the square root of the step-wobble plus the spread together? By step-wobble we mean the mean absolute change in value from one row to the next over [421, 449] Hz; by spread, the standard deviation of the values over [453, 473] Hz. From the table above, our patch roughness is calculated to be 4.4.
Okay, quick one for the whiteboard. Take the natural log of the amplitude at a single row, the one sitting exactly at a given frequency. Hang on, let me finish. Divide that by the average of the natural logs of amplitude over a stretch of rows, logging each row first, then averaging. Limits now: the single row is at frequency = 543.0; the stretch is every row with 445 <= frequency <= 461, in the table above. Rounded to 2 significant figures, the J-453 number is 0.98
